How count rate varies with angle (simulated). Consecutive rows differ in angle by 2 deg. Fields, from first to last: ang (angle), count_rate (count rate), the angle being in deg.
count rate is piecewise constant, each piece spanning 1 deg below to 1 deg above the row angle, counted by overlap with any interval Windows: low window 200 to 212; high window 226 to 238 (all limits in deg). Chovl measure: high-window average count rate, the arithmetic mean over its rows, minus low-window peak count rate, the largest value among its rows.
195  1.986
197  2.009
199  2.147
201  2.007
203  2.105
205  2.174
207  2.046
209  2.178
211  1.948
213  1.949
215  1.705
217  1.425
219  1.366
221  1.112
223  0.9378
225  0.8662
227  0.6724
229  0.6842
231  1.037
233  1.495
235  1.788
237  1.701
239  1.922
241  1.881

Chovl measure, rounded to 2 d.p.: -0.95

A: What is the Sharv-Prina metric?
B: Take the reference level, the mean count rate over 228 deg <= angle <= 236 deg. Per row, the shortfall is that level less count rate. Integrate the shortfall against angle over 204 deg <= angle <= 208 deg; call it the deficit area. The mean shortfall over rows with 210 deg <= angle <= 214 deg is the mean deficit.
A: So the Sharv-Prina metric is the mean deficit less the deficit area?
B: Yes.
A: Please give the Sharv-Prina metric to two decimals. 2.74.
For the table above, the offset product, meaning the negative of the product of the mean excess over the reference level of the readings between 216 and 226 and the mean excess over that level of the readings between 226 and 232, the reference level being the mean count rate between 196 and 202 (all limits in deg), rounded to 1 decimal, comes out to -1.1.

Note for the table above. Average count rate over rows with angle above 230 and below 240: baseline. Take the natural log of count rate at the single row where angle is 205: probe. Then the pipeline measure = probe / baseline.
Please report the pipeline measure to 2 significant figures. 0.49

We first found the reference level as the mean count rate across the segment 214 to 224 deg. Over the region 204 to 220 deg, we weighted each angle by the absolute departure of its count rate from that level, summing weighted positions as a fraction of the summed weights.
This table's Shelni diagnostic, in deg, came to 209.6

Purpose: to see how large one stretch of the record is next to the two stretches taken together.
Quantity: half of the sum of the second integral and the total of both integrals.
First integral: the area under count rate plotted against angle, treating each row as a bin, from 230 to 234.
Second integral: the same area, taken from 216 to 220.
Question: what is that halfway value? 8.1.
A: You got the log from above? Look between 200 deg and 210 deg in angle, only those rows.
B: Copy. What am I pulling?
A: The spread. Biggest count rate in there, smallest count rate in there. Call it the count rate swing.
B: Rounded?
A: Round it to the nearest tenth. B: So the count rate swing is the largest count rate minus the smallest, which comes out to 0.2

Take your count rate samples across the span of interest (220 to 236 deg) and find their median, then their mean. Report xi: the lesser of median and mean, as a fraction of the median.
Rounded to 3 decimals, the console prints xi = 1.000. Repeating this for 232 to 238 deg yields 0.977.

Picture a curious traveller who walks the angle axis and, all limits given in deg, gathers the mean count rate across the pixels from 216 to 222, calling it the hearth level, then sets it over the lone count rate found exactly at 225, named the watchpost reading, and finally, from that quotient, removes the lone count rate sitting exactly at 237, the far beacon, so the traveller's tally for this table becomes -0.20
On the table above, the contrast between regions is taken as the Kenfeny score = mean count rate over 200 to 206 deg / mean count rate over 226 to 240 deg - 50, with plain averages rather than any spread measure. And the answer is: -48.4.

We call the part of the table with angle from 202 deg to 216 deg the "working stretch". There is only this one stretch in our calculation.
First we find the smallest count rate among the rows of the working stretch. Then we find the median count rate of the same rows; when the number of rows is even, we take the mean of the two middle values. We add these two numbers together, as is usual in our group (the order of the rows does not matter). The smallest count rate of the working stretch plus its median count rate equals 3.8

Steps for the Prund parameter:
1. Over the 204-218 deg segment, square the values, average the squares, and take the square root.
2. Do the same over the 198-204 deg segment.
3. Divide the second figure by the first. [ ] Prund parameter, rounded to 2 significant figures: 1.1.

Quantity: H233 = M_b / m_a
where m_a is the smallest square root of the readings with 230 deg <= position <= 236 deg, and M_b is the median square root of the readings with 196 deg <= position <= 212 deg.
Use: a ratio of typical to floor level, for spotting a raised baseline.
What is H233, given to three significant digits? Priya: 1.41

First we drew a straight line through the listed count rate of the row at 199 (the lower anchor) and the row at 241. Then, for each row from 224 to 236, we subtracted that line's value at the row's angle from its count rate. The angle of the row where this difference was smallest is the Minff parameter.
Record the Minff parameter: 227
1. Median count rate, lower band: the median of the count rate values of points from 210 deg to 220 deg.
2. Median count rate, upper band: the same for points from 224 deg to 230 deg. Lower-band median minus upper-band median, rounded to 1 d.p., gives 1.0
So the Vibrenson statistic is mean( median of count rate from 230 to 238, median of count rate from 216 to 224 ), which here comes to 1.42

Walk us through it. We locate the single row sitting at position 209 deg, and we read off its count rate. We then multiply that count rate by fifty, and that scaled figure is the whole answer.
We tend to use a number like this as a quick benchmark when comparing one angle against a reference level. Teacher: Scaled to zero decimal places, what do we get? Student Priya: 109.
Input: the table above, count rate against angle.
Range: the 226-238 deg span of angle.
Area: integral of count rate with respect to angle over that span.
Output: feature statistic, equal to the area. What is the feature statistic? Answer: 15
